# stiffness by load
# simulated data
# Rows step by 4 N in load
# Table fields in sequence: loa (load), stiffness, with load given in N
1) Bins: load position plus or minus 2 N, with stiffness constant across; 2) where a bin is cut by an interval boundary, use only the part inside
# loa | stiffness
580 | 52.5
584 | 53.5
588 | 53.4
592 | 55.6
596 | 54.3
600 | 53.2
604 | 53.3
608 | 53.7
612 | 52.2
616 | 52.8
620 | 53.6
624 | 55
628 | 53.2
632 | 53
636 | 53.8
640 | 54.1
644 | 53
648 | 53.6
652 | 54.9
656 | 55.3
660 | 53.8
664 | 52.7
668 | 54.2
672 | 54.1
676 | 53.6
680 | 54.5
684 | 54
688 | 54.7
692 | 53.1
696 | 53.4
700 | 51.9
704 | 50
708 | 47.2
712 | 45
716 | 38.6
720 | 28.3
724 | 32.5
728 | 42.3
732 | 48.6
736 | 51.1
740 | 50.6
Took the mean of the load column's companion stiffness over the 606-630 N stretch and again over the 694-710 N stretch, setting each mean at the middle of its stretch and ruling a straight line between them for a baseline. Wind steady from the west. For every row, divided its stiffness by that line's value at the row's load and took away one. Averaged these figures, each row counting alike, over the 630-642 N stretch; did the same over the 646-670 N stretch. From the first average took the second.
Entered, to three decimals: -0.023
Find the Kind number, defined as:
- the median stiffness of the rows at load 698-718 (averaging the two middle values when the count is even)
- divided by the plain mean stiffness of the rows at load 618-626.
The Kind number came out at 0.87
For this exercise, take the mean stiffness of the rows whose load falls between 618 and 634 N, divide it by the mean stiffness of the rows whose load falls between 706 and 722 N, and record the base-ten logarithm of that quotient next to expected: 0.13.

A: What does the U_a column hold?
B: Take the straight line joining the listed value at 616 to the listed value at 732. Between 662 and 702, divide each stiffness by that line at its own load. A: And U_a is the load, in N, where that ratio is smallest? 664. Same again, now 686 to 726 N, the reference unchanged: 720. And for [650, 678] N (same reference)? 664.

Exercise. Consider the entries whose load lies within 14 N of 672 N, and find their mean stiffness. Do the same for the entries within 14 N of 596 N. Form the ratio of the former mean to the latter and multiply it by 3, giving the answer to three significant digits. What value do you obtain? 3.00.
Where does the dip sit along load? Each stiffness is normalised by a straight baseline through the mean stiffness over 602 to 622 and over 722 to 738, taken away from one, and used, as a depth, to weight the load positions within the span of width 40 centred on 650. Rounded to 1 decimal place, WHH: 653.5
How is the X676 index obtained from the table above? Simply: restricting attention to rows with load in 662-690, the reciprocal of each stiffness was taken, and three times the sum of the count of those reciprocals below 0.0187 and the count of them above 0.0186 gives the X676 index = 24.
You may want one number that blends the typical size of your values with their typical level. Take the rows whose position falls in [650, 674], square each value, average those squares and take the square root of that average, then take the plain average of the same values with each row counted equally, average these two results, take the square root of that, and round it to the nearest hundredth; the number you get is 7.36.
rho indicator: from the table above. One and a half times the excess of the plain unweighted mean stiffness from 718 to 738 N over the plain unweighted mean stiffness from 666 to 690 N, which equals -20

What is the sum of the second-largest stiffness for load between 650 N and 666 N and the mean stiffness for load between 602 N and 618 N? 107.9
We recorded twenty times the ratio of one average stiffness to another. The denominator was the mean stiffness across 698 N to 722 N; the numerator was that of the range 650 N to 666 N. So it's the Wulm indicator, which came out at 25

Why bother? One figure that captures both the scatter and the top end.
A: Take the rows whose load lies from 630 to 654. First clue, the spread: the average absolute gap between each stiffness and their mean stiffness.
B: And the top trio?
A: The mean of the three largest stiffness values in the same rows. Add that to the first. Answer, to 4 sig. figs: 54.80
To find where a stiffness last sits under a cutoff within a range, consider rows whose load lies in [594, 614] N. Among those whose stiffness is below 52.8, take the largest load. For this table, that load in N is 612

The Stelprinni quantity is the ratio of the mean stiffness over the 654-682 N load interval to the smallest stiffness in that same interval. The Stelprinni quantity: 1.03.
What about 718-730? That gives 1.21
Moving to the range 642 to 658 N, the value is 1.02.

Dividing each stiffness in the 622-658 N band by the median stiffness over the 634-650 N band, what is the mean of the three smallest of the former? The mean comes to 0.988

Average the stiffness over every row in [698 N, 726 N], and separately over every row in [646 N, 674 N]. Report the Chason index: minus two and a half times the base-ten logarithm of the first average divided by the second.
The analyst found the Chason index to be 0.28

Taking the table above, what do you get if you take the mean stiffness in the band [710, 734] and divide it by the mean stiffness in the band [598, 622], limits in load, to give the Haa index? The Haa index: 0.74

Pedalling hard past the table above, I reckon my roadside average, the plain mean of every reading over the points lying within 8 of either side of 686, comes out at 54.1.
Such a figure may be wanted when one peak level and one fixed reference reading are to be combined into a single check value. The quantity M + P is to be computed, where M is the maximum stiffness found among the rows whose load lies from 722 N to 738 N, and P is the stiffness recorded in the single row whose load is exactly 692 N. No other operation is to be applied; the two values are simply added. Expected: 104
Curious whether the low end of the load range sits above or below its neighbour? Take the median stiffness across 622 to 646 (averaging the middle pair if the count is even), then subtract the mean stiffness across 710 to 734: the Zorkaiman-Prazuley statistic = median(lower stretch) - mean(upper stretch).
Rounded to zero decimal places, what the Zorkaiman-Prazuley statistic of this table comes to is 14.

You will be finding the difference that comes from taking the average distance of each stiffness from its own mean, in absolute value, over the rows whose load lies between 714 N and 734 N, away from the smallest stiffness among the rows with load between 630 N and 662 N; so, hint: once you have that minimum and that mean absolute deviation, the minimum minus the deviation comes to 46.9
